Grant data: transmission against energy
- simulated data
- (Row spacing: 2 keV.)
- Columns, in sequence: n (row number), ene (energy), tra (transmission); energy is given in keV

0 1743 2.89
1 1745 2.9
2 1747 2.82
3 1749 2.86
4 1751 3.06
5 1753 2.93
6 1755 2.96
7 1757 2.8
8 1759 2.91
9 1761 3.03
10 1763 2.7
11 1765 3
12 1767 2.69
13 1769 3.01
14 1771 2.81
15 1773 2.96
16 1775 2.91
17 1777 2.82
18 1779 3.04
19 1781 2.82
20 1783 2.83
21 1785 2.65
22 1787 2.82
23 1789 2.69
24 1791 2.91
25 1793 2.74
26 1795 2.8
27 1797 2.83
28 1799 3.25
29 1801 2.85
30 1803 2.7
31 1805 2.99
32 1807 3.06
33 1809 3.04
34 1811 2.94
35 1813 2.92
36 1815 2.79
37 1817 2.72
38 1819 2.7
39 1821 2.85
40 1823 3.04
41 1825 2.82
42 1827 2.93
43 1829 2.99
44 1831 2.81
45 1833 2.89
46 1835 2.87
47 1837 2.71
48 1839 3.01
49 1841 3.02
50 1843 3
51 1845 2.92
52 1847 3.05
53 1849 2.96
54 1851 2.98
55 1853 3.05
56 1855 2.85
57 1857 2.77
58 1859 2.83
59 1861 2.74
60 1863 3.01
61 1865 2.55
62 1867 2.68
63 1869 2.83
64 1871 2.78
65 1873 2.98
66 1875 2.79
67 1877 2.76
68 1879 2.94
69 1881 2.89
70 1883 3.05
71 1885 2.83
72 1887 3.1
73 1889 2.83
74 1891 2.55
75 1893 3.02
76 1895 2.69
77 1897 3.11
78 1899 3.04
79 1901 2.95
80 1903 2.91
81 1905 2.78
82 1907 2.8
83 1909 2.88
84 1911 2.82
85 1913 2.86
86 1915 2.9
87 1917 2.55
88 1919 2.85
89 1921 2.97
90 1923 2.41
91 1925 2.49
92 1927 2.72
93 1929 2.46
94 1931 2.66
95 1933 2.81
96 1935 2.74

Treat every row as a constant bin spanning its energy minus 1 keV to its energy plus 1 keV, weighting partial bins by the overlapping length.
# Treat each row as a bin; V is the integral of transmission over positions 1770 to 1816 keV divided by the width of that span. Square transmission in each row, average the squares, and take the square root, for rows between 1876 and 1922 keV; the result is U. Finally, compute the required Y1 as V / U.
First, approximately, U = 2.88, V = 2.88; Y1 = 1.00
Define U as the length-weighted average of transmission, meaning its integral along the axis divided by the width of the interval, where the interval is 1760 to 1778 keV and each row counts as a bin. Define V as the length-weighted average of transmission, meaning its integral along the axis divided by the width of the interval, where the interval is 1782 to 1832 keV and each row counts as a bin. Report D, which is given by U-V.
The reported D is 0.01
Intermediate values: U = 2.881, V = 2.87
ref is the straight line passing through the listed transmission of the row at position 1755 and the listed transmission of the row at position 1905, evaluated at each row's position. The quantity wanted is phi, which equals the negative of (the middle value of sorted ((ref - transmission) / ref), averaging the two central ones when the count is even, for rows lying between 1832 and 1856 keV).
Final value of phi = 0.044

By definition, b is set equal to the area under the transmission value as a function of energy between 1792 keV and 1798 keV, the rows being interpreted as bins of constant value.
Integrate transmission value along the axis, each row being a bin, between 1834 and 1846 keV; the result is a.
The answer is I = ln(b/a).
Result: -0.74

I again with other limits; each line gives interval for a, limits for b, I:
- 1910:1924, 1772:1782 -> -0.29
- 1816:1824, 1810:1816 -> -0.27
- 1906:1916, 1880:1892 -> 0.19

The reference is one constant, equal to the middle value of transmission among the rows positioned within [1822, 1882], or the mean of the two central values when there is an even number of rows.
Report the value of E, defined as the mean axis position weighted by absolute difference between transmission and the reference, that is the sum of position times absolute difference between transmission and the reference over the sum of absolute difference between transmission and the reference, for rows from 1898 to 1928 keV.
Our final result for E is 1917.7 keV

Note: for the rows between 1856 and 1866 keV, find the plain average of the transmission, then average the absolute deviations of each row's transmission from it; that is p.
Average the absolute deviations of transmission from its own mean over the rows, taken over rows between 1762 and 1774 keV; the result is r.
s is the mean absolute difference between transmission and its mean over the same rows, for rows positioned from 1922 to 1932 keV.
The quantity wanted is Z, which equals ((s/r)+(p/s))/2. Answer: 0.94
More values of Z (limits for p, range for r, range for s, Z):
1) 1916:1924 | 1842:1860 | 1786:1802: 1.65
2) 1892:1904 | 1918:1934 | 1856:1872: 0.85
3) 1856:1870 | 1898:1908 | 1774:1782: 1.10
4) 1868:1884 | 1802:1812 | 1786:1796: 1.02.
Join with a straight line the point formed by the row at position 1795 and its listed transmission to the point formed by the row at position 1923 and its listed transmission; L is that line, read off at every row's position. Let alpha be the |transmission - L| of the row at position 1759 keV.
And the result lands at 0.0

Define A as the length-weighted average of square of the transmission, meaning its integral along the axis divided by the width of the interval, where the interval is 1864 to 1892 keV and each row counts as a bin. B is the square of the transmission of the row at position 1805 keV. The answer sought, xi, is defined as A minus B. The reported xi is -0.9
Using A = 8.01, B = 8.9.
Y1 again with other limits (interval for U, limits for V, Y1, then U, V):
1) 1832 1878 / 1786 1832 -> 1.00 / 2.87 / 2.88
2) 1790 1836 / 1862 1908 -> 0.99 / 2.89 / 2.86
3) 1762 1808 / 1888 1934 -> 0.97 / 2.87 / 2.79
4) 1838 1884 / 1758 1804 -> 0.99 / 2.89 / 2.86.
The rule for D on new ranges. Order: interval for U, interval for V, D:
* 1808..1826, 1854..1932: 0.06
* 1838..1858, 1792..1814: 0.04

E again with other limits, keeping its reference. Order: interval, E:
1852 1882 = 1865.5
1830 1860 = 1845.6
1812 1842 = 1826.9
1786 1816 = 1800.4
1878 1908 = 1893.3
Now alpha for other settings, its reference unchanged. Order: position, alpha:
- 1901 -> 0.5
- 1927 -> 0.3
